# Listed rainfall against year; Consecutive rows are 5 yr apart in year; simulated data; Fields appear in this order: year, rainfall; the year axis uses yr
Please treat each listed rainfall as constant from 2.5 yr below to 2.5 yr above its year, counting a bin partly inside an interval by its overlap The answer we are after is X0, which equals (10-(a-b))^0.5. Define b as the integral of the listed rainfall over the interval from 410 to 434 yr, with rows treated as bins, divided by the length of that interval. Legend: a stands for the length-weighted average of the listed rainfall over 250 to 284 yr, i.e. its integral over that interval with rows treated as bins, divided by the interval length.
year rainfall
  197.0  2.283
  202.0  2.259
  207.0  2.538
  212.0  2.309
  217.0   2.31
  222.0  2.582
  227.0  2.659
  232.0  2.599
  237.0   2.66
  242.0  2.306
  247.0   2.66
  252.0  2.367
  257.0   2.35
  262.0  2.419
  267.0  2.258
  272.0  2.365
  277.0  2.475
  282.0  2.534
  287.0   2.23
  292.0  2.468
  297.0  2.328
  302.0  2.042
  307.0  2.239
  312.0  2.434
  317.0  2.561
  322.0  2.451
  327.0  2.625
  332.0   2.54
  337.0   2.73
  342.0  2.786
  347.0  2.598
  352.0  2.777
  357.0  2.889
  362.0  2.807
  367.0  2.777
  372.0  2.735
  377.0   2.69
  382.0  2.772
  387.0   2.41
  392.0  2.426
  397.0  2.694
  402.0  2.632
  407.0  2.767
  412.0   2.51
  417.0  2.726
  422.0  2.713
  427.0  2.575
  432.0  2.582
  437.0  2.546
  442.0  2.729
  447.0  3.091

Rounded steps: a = 2.39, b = 2.62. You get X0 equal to 3.20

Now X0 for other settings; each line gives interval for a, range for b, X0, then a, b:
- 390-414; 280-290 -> 3.13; 2.61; 2.38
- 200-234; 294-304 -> 3.12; 2.47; 2.21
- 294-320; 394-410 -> 3.22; 2.33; 2.68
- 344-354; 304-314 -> 3.10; 2.69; 2.32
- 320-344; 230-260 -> 3.14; 2.63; 2.49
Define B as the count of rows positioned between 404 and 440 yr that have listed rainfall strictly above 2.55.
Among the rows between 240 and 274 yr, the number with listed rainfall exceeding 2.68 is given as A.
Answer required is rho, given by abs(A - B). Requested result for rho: 5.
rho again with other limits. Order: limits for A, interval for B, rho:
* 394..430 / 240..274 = 3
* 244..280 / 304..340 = 3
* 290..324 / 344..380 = 7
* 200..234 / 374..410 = 5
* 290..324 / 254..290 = 0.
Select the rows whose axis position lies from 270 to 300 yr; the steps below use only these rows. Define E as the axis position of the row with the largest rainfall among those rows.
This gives 282.0 yr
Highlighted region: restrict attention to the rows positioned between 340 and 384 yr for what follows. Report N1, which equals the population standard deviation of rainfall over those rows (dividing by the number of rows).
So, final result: 0.08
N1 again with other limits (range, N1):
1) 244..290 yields 0.13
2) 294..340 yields 0.20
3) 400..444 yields 0.09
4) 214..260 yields 0.15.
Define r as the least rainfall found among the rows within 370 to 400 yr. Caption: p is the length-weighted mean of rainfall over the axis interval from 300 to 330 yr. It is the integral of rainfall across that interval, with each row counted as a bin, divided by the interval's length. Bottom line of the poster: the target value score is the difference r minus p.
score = 0.01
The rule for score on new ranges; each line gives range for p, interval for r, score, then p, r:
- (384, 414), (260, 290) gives -0.35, 2.58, 2.23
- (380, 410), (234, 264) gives -0.31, 2.61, 2.306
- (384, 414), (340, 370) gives 0.02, 2.58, 2.598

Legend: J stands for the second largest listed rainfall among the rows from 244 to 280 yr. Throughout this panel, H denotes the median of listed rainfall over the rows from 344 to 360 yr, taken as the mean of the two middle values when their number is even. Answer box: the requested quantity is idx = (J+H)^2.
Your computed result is 27.6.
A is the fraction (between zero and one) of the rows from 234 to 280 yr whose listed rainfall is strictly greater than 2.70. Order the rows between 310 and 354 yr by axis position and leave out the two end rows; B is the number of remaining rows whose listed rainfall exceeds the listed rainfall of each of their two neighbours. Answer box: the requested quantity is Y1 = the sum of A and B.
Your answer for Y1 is 3.0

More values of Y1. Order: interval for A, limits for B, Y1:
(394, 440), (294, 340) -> 2.3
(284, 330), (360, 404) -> 2.0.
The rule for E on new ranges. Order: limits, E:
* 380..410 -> 382.0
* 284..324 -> 317.0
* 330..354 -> 342.0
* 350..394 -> 357.0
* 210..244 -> 237.0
